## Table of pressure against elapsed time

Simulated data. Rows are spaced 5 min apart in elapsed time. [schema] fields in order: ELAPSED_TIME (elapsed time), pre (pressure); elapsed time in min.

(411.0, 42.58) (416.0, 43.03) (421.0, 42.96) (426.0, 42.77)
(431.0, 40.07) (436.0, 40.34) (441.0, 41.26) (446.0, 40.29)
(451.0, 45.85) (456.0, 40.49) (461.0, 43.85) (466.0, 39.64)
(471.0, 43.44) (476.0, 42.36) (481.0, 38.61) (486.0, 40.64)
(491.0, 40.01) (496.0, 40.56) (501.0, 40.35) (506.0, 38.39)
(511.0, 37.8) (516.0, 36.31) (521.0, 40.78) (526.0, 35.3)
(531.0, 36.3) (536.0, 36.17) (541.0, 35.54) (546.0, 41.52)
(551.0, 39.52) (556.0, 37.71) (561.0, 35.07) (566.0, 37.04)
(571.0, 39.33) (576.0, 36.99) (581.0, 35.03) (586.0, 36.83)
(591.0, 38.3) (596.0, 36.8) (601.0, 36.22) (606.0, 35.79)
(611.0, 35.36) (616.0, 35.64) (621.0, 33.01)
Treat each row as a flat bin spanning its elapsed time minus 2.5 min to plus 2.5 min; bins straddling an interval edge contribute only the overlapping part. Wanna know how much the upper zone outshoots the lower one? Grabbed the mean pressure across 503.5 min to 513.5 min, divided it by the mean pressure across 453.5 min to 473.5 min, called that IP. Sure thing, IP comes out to 0.91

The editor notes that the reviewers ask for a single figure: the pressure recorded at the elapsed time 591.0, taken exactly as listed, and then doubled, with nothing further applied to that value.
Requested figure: 76.6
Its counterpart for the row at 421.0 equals 85.9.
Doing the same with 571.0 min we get 78.7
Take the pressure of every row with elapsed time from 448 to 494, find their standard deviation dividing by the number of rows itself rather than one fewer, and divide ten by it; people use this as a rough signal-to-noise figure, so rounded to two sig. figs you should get 4.5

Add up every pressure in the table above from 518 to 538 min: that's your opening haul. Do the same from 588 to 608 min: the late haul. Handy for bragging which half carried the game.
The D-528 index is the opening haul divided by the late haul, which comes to 1.01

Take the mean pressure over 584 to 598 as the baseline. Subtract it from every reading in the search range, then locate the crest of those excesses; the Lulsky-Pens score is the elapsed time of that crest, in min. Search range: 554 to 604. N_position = 571.0 min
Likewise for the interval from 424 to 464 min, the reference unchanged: 451.0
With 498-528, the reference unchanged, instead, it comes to 521.0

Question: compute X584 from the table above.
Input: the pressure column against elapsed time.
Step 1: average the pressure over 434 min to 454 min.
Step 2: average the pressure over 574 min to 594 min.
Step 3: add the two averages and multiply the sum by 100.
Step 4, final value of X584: 7872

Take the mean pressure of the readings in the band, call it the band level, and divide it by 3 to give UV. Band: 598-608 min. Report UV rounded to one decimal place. 12.0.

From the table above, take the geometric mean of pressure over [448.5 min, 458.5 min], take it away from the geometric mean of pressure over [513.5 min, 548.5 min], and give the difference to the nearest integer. -6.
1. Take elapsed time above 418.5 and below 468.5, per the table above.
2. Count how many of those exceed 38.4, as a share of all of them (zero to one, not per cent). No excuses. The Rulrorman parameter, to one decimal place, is 1.0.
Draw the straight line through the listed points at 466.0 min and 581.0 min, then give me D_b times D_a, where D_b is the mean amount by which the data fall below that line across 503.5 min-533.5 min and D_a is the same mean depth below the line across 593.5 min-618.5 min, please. 0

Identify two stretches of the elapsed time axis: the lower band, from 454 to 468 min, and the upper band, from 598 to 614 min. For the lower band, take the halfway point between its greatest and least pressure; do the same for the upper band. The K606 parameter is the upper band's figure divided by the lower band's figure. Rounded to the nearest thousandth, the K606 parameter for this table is 0.857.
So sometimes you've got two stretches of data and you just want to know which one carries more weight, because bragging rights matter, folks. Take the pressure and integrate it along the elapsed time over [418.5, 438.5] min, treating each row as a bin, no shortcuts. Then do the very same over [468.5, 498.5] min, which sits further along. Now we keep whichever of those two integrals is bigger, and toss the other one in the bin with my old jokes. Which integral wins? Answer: 1228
